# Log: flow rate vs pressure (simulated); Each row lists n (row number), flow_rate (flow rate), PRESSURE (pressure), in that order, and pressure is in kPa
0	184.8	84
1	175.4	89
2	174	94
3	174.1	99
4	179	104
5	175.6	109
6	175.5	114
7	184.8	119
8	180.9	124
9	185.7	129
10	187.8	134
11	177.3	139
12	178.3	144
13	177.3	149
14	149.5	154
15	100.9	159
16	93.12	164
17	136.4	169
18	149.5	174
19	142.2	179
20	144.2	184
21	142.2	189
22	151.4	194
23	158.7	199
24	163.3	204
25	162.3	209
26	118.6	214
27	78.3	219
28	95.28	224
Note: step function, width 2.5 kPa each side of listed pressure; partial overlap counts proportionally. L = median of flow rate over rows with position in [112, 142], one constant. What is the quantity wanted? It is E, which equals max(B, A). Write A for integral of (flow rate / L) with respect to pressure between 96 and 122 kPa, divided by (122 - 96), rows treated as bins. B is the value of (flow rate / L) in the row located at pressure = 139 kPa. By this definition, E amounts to 0.97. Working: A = 0.97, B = 0.97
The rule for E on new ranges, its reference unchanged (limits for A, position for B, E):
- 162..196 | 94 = 0.95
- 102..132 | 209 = 0.99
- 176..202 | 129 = 1.02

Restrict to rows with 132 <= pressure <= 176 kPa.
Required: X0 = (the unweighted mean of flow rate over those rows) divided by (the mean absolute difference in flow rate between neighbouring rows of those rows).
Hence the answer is 8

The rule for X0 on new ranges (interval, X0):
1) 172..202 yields 27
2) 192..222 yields 7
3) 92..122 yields 50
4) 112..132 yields 30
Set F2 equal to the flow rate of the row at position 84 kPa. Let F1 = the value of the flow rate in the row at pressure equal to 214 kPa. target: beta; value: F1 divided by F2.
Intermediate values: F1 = 118.6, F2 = 184.8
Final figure 0.64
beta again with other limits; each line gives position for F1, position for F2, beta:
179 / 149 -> 0.80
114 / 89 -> 1.00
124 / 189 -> 1.27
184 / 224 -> 1.51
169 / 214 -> 1.15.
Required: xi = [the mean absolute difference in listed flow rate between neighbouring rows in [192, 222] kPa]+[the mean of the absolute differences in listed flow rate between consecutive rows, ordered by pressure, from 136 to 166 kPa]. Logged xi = 36.6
